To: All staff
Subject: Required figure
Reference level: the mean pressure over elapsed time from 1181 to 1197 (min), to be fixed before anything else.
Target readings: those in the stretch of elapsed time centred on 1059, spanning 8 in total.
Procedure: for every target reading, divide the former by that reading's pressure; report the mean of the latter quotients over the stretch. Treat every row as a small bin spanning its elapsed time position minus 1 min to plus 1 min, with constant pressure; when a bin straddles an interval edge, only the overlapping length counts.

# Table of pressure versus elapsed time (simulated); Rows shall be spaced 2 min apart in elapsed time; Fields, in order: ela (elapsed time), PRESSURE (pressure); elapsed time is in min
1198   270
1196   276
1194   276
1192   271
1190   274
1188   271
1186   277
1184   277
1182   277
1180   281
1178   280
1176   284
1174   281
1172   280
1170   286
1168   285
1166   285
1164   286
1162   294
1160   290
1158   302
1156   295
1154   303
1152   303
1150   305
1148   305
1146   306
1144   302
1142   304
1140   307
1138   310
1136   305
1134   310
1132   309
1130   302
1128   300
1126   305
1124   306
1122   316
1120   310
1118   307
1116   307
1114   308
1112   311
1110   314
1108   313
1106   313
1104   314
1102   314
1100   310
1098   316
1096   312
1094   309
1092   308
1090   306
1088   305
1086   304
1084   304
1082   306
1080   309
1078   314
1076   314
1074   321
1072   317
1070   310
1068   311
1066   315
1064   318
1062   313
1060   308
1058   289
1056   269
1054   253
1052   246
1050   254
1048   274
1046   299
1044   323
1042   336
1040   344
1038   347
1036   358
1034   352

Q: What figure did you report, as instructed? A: 0.94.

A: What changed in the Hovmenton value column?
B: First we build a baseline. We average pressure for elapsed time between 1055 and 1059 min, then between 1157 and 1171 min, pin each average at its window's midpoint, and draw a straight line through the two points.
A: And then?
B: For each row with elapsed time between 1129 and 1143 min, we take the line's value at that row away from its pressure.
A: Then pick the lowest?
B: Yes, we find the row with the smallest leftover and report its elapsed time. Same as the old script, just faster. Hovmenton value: 1130 min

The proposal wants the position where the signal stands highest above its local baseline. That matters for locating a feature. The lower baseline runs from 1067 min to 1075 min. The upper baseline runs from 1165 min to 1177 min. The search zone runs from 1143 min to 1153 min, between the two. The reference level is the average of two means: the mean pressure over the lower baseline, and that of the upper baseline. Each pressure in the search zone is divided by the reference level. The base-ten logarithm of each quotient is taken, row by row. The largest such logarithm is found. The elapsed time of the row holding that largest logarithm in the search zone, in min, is 1146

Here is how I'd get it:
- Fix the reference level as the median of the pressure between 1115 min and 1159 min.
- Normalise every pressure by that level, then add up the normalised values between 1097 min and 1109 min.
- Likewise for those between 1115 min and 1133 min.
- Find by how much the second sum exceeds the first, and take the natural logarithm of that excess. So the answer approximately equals 1.1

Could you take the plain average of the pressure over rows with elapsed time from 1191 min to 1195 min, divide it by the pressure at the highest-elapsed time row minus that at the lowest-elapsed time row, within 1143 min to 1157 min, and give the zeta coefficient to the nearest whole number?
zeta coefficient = -39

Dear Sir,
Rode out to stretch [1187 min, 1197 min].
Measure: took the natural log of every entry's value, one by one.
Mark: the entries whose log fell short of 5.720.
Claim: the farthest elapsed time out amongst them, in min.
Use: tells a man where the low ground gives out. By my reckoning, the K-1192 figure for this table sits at 1196 min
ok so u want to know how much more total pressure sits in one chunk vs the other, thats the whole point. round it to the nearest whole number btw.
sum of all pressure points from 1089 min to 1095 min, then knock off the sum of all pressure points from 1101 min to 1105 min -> 295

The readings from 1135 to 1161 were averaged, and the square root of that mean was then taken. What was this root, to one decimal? 17.4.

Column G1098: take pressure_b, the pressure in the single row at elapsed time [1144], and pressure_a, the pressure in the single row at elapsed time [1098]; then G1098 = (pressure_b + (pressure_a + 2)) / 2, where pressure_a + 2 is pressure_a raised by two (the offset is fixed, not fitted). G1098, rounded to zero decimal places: 310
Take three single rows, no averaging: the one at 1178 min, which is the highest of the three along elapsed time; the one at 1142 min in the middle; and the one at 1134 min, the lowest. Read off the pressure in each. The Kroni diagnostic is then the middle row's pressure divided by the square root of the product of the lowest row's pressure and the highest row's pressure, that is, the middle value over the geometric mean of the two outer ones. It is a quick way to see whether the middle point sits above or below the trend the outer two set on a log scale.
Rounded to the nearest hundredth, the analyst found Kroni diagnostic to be 1.03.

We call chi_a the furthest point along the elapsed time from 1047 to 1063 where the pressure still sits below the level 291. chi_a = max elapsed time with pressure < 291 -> 1058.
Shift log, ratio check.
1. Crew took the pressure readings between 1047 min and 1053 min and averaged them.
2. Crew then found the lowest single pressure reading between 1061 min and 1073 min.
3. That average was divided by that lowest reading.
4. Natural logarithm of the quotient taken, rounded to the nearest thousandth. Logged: -0.184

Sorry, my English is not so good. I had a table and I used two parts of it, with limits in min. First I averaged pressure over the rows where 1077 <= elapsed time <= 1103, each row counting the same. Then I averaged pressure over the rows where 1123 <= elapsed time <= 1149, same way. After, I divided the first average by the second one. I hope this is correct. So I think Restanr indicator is 1.01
